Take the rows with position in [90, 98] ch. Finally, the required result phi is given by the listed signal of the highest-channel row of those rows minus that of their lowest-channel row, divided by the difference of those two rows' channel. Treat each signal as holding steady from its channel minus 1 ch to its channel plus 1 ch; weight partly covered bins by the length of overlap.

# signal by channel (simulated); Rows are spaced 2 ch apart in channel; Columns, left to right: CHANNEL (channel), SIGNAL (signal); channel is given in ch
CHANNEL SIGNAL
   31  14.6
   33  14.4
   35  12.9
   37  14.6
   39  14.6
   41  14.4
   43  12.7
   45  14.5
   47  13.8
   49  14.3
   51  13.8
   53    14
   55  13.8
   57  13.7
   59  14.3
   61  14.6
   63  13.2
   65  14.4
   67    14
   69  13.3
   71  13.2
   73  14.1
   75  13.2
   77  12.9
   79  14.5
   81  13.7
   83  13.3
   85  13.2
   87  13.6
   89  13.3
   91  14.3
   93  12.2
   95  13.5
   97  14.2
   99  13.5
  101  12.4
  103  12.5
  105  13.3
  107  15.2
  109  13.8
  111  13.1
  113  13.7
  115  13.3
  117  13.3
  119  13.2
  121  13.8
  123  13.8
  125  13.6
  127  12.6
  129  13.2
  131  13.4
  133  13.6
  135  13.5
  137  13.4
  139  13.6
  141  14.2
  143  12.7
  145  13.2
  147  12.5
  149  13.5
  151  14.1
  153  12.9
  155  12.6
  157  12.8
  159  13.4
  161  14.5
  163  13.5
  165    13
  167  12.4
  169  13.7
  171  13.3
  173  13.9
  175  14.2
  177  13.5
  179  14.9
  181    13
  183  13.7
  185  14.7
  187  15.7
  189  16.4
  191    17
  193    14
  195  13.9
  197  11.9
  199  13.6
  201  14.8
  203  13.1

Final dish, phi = -0.02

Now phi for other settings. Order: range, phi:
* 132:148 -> -0.08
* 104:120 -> -0.01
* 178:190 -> 0.15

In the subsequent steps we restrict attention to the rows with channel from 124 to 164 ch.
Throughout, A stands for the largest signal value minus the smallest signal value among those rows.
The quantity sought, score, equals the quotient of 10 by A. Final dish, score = 5.0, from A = 2.0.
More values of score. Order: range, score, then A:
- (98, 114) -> 3.6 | 2.8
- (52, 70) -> 7.1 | 1.4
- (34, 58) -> 5.3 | 1.9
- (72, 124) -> 3.3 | 3.0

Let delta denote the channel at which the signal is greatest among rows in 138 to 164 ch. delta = 161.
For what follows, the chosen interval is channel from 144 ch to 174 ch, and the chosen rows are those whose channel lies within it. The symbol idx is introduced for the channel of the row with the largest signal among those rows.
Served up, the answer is 161 ch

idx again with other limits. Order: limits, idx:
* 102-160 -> 107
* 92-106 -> 97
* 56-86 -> 61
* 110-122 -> 121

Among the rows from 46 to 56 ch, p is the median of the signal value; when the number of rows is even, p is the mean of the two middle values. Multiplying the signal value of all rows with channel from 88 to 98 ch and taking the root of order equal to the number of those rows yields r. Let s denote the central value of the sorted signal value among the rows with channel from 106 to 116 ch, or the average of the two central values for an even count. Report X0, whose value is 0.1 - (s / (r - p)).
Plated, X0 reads 43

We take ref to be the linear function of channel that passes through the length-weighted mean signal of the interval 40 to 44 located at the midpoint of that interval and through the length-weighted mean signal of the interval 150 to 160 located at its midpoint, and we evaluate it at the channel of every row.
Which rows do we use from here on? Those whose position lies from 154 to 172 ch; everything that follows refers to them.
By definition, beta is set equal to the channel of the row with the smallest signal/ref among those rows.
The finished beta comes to 167 ch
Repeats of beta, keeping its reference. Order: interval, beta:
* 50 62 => 57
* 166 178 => 167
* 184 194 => 193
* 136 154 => 147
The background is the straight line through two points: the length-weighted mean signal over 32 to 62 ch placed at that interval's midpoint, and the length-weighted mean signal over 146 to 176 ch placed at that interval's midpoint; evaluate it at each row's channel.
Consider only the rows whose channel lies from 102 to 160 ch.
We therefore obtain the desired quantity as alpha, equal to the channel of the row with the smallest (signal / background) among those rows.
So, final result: 103 ch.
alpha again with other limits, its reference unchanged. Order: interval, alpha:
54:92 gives 77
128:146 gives 143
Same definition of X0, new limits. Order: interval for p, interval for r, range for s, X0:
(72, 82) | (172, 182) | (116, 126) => -73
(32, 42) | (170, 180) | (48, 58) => 31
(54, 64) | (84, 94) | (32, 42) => 29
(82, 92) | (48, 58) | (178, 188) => -24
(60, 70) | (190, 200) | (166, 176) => 1083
